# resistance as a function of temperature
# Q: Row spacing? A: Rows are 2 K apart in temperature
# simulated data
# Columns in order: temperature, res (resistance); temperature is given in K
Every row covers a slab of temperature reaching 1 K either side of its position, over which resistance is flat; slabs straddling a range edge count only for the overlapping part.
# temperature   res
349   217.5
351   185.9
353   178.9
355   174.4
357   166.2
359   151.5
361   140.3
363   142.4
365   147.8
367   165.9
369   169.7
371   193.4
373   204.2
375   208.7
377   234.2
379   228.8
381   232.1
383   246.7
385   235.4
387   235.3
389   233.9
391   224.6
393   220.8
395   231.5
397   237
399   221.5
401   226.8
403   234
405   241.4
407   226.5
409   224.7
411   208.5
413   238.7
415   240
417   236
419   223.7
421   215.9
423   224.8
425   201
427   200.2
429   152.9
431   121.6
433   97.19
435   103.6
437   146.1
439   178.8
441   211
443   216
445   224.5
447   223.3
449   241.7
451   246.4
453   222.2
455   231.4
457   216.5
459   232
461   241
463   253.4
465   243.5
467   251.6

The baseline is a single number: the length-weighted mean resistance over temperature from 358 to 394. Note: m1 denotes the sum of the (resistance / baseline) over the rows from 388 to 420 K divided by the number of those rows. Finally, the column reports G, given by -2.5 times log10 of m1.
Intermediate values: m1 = 1.14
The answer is -0.14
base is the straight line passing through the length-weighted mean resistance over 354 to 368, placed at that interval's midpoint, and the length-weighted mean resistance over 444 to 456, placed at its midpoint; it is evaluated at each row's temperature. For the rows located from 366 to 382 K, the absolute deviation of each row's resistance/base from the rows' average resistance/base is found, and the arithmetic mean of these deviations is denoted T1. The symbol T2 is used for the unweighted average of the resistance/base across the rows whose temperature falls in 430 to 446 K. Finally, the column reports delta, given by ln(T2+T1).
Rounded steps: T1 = 0.10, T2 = 0.73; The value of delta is -0.18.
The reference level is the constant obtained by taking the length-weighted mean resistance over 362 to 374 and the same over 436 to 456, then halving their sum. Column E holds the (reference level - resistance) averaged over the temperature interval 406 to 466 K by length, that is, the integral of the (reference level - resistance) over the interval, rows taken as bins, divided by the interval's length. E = -16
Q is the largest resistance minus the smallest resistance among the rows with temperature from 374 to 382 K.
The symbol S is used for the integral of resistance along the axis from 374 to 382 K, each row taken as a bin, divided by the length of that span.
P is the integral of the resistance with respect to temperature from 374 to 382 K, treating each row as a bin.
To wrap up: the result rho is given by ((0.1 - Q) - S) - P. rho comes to -2059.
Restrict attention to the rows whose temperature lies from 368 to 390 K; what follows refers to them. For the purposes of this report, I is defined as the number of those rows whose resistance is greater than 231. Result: 6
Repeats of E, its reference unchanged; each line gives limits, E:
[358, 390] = -6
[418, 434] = 13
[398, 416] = -37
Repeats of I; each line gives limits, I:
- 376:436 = 13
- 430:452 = 2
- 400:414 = 3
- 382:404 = 7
